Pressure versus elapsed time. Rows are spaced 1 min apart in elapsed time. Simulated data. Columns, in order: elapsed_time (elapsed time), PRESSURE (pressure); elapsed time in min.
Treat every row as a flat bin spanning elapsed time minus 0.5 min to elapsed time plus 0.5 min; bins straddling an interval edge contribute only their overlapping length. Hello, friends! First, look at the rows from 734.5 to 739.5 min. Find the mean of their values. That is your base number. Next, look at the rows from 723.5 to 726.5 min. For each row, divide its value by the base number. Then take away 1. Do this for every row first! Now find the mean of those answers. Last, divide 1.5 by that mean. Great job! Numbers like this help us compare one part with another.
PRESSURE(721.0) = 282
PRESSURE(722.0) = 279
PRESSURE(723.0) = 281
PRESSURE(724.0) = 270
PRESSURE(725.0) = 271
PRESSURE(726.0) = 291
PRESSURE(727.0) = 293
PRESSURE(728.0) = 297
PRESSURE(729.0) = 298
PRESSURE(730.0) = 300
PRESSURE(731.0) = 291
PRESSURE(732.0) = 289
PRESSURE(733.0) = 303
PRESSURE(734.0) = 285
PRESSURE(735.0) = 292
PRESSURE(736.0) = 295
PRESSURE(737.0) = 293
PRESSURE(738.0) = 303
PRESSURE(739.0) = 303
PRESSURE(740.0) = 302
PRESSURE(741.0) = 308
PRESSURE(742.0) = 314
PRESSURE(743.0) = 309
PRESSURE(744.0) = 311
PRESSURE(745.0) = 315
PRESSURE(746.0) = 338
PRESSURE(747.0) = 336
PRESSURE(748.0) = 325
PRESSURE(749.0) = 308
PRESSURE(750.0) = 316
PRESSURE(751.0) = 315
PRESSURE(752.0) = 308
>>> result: -22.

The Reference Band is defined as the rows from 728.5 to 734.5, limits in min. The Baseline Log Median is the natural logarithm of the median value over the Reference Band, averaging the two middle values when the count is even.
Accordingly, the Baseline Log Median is 5.69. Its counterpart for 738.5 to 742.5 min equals 5.72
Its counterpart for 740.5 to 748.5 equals 5.75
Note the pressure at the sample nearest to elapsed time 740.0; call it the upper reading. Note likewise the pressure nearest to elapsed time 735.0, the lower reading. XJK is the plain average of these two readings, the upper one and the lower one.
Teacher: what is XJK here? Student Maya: 297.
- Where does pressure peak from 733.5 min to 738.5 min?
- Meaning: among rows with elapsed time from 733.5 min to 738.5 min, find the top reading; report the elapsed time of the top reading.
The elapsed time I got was 738.0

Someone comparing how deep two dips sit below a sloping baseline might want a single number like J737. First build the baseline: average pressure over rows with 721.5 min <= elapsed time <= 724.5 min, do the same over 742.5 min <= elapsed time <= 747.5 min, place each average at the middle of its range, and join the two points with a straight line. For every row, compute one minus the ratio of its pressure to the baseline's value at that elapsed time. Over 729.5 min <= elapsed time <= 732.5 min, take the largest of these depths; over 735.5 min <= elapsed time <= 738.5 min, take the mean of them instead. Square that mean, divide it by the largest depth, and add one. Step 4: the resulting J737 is 1.036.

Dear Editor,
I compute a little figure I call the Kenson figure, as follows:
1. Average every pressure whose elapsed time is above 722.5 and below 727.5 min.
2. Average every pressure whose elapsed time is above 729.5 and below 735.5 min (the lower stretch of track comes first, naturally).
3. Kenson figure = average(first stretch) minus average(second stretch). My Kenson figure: -12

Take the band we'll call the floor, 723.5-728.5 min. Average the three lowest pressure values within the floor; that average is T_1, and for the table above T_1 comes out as 277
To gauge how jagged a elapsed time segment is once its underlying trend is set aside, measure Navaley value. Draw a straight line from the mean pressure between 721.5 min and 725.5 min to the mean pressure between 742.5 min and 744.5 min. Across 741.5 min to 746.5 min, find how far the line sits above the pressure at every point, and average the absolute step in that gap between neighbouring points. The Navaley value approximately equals 7.6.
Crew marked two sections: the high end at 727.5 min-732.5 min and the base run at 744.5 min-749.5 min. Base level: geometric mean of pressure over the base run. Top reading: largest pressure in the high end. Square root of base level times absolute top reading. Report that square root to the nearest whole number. 312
